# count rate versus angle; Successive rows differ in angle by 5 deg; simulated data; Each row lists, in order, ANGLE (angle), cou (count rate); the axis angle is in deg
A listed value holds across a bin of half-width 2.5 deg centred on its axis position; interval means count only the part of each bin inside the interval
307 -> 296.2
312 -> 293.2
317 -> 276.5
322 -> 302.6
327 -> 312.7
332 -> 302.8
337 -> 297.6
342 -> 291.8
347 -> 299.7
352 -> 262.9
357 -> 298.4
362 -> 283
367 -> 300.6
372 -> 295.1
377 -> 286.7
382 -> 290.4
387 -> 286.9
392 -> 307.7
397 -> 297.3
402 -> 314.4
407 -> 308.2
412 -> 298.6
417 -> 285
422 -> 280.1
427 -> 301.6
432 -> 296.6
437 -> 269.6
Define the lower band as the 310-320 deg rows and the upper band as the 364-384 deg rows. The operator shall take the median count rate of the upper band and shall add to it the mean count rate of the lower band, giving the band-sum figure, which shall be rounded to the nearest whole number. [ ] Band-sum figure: 578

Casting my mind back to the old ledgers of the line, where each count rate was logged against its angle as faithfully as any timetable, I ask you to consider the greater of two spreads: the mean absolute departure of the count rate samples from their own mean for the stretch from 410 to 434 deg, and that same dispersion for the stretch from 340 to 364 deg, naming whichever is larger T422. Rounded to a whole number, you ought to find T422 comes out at 11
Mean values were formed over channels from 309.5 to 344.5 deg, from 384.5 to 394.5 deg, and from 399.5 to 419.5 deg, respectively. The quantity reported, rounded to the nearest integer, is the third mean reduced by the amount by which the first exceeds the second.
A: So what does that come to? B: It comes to 302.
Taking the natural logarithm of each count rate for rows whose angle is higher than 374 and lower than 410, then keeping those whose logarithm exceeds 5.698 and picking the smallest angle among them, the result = 392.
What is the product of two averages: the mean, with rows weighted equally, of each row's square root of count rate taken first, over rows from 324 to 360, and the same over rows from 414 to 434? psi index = 293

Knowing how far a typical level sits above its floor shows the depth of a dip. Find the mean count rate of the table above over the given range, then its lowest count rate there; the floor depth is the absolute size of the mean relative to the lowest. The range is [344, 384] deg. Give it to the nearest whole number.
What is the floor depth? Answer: 27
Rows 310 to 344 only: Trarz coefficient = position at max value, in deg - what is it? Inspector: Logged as 327 deg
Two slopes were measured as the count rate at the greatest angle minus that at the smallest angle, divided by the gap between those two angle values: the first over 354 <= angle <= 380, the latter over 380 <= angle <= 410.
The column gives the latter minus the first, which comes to 1.3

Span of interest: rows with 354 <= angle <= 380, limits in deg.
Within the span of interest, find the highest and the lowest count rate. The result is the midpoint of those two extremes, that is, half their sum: 292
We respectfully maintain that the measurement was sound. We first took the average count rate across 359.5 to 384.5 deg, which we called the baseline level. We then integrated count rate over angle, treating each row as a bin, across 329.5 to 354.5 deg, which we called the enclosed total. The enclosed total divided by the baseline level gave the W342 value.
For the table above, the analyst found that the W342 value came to 25.0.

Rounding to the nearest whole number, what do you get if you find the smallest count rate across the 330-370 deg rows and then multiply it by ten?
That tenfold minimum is 2629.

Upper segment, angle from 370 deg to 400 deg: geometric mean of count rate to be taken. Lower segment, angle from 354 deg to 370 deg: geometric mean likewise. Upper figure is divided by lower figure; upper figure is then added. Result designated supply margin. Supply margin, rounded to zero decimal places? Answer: 295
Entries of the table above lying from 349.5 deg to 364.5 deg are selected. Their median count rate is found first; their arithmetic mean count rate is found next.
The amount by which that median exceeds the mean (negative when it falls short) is 1.6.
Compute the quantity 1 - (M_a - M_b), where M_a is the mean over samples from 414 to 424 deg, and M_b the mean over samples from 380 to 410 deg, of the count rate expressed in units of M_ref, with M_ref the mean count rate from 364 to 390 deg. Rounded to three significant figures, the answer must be 1.06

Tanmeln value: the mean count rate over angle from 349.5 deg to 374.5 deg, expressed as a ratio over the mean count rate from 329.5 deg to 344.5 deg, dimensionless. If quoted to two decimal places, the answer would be 0.97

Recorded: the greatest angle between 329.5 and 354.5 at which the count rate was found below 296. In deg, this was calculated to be 352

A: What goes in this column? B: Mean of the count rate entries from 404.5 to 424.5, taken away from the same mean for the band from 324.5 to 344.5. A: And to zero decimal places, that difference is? 8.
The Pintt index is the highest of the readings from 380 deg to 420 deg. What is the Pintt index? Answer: 314.4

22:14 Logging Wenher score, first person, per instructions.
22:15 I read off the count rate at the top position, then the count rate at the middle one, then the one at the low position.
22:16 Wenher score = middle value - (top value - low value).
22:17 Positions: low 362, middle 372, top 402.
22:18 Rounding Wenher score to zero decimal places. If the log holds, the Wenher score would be 264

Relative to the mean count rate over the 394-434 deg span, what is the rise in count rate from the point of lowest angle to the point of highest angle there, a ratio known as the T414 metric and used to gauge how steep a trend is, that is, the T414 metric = 0.00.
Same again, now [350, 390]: 0.08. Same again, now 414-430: 0.06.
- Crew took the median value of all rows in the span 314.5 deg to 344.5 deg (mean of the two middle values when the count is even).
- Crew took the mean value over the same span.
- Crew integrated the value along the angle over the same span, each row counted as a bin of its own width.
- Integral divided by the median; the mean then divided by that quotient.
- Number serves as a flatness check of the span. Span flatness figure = 10.0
